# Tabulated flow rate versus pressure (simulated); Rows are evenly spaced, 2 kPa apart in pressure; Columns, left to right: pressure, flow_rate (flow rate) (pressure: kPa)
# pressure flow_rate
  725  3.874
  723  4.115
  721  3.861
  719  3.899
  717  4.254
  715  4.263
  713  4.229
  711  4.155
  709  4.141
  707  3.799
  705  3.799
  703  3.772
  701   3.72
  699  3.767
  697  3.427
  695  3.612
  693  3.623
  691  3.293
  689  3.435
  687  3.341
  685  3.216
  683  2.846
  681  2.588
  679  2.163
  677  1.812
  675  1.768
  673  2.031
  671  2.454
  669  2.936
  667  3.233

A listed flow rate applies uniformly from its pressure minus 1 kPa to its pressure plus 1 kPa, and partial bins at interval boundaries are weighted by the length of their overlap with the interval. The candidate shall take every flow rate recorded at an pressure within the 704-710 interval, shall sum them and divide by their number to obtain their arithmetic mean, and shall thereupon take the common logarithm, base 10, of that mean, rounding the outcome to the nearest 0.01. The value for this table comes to 0.59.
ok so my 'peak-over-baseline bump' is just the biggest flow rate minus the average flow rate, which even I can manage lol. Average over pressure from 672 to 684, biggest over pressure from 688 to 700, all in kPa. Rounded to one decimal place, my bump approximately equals 1.6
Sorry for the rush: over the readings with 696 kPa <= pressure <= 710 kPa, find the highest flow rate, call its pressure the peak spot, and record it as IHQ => 709 kPa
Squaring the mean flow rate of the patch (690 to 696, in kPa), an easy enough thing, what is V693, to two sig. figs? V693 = 12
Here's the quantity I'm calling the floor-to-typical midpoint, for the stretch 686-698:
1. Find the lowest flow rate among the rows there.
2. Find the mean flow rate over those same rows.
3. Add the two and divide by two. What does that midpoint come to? 3.4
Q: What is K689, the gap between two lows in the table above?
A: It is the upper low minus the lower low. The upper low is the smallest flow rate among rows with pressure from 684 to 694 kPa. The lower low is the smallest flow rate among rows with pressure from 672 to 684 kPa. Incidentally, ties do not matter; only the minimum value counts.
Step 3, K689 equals 1.4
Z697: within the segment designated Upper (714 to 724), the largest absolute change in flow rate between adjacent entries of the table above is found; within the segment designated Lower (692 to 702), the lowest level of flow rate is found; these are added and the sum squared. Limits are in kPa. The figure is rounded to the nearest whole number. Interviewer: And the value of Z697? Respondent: 14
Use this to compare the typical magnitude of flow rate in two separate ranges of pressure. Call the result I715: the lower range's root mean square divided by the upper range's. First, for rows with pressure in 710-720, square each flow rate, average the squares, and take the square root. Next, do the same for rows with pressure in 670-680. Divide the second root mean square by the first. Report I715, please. 0.50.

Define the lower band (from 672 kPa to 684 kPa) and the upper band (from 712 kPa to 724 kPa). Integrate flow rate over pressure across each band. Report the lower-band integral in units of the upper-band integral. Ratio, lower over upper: 0.54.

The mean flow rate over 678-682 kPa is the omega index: 2.38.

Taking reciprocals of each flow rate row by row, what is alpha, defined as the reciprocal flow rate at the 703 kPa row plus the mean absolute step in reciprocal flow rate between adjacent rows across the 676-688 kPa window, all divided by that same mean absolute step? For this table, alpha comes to 6.2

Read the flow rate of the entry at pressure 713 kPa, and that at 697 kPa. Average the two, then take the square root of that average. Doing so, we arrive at 2.0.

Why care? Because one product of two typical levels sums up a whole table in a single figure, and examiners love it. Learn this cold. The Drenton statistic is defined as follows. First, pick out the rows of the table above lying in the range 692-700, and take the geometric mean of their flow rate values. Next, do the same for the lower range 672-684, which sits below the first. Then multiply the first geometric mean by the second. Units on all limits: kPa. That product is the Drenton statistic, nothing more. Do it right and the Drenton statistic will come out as 7.8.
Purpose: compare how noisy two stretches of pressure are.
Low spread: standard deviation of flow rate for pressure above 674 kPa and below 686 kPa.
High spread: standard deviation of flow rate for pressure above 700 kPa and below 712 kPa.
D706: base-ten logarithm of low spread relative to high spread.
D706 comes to 0.5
